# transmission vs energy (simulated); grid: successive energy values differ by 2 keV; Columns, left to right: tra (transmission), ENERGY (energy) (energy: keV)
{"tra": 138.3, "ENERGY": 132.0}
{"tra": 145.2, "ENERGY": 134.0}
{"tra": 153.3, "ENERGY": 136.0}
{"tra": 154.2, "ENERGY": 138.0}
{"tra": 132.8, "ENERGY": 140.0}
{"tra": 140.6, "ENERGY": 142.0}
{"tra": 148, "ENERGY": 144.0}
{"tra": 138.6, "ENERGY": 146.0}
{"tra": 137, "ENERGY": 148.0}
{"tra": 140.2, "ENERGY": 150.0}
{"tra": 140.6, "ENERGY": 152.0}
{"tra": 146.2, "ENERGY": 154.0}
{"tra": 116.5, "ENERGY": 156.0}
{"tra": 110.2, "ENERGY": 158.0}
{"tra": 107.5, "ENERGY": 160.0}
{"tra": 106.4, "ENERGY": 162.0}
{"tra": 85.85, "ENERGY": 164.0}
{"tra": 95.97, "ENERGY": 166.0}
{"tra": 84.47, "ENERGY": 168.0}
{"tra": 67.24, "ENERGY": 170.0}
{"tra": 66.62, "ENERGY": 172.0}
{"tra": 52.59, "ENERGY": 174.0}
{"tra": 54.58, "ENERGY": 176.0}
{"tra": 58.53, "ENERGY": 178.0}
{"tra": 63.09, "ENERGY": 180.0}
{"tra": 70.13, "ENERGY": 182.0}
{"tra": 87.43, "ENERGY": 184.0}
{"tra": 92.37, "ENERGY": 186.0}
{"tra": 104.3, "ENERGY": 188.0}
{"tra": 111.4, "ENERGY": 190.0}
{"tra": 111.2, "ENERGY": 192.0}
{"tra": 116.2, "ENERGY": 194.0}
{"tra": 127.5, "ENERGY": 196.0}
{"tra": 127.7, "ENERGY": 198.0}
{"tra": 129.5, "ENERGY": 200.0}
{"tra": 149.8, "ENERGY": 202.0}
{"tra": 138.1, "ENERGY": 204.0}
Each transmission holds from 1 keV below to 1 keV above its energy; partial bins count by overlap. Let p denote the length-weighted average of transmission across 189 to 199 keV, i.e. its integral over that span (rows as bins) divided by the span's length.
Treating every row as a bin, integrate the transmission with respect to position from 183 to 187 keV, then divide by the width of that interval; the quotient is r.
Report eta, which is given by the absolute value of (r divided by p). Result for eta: 0.76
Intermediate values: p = 119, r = 90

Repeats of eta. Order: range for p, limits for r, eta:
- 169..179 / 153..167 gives 1.83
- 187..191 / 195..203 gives 1.24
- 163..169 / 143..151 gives 1.59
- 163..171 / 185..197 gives 1.33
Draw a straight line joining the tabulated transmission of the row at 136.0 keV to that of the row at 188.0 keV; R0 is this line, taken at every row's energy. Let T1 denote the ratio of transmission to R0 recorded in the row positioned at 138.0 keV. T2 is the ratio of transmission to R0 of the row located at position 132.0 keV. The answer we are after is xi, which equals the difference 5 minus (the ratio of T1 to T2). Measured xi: 3.8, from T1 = 1.0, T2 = 0.88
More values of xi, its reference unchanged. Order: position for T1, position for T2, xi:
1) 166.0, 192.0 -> 4.3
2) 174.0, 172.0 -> 4.2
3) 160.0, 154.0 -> 4.2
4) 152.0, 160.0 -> 3.8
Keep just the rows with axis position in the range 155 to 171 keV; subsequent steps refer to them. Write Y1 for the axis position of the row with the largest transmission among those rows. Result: 156.0 keV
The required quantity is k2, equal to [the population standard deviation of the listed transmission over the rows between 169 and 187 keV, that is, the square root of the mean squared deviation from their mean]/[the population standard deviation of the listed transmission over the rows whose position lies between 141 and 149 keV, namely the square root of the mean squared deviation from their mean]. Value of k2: 3.1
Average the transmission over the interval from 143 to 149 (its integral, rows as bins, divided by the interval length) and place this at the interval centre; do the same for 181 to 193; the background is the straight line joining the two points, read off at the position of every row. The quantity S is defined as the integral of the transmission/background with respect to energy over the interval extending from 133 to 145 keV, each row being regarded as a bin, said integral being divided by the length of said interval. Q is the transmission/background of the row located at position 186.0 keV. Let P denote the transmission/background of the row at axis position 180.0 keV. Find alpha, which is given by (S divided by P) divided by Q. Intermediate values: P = 0.61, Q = 0.9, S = 0.98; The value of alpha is 1.7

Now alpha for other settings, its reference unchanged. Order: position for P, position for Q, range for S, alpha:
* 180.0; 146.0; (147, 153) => 1.7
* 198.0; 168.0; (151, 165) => 0.8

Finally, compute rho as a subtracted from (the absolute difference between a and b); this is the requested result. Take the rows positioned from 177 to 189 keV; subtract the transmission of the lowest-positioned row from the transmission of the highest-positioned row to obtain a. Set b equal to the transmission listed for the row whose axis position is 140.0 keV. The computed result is 41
